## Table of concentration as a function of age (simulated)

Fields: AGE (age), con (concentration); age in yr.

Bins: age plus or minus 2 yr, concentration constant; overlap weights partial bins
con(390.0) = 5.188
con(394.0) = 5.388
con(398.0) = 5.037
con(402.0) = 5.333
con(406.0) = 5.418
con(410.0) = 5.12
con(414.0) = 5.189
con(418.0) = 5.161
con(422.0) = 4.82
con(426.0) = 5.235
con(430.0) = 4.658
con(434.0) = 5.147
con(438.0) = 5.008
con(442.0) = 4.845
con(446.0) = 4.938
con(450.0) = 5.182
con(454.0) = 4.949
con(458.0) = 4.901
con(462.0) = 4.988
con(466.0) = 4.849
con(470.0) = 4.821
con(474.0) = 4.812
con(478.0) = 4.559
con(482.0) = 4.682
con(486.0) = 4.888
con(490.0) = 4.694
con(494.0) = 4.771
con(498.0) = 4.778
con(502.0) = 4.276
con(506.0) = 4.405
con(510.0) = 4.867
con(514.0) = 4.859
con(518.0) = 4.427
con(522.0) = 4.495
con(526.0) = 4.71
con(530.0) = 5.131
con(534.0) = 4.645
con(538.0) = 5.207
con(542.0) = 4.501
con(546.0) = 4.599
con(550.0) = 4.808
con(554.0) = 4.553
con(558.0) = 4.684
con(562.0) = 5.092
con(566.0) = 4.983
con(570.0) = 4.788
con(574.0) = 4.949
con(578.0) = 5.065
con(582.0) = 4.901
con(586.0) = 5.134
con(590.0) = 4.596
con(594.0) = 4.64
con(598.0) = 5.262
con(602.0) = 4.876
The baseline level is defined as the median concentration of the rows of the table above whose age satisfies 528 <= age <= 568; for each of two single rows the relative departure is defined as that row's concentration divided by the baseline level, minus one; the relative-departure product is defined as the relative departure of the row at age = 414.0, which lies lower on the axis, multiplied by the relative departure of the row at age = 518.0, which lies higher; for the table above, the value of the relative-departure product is -0.0063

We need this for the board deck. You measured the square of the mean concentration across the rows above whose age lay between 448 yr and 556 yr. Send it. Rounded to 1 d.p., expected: 22.6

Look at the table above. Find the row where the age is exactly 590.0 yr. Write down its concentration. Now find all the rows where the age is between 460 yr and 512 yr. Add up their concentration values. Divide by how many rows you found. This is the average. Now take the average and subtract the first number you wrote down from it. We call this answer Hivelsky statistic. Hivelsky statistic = 0.13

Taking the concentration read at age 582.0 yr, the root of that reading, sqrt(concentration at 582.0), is 2.21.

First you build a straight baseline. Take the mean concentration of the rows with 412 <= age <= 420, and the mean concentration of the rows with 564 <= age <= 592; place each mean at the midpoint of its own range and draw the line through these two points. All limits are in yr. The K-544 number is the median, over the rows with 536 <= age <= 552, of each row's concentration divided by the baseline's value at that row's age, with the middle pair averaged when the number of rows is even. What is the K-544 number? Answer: 0.947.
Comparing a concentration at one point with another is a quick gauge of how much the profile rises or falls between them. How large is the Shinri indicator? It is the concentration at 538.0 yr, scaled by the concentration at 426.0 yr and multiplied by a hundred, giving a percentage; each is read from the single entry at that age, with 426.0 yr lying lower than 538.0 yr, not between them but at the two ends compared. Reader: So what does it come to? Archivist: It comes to 99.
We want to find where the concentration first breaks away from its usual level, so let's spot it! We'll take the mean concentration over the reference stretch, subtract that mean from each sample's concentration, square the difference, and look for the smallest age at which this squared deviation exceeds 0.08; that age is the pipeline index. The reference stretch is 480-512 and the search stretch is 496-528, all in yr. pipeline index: 502.0 yr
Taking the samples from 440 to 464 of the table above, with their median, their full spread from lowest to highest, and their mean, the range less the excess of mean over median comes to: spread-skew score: 0.31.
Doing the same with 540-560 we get 0.28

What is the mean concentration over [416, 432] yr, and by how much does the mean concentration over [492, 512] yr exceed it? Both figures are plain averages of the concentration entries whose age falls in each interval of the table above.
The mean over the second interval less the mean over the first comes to -0.35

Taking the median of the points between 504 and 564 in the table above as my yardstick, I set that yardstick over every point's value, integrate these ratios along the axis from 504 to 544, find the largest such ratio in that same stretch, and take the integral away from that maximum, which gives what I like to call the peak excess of -39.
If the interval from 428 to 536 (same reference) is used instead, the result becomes -105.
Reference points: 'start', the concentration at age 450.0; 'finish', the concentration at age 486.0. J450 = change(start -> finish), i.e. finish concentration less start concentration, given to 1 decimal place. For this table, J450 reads -0.3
